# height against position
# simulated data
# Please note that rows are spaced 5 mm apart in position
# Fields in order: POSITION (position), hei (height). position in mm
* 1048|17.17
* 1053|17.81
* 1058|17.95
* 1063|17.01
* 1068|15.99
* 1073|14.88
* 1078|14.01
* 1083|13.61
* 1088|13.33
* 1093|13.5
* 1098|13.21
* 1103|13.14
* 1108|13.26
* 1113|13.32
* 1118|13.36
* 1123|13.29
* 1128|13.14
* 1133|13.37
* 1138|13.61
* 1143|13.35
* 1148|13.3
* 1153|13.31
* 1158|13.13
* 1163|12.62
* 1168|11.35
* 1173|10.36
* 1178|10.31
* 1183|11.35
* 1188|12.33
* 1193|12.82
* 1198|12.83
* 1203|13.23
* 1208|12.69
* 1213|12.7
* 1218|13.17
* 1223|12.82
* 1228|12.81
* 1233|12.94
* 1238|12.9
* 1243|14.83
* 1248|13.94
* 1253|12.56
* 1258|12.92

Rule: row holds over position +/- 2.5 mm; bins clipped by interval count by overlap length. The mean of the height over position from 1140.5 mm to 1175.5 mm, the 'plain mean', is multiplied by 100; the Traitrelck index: 1249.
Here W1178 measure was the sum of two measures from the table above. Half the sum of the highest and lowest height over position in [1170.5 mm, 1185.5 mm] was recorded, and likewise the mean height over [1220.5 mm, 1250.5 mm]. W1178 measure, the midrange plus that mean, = 24.2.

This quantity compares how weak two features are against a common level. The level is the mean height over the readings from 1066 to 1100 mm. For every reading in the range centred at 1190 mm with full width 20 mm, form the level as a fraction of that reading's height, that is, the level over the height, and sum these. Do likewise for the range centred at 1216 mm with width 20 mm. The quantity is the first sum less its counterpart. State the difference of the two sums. 0.2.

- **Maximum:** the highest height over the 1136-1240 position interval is 13.61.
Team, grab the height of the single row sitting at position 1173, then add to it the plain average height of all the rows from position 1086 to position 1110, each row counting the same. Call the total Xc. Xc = 23.6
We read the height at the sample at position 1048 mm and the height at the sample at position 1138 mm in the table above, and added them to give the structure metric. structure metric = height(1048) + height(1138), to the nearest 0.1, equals 30.8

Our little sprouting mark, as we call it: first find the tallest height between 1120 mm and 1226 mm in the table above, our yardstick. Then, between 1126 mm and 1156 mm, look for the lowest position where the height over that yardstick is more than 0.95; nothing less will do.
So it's 1128 mm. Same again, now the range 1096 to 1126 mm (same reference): 1098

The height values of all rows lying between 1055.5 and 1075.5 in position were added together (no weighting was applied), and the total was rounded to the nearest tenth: 65.8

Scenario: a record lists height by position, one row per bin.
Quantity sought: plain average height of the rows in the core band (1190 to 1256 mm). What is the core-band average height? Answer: 13.1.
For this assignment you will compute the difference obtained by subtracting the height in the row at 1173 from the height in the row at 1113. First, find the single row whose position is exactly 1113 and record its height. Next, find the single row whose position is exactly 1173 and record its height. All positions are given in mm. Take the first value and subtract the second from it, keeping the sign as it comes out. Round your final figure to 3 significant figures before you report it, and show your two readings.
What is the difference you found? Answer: 2.96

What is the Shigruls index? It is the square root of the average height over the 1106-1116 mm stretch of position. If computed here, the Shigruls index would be 3.65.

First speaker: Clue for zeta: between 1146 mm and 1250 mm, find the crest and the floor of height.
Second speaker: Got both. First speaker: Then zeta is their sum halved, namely 13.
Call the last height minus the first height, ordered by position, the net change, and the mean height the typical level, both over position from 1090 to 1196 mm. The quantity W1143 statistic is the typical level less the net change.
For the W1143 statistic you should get 13.4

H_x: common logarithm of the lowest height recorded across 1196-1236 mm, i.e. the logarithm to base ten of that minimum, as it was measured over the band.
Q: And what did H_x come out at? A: 1.10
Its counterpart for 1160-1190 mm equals 1.01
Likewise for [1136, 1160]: 1.12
